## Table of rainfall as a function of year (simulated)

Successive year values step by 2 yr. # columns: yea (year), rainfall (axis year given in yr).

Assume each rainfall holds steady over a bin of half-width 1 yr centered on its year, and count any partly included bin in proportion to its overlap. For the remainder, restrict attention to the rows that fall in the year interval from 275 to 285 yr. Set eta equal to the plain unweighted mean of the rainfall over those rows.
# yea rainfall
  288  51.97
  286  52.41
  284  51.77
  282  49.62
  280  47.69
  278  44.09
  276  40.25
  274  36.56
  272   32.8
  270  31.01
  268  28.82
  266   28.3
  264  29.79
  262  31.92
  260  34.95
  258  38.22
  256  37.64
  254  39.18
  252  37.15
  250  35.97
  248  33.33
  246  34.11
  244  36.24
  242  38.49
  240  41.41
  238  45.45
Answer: 47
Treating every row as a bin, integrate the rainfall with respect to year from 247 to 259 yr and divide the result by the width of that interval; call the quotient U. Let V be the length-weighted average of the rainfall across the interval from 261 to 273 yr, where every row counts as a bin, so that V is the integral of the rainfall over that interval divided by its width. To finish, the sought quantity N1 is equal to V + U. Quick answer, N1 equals 67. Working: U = 36.9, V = 30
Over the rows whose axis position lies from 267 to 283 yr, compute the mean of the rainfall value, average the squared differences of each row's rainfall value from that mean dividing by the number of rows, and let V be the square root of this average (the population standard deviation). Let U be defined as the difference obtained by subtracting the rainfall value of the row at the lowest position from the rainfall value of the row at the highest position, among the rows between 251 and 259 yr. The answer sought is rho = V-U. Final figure 6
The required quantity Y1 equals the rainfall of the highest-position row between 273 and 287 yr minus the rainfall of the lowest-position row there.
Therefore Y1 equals 16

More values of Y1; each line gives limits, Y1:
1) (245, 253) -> 3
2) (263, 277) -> 10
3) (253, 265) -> -9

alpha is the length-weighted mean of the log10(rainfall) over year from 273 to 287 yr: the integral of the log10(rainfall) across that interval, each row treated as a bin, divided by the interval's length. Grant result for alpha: 1.66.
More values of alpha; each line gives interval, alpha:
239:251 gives 1.56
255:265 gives 1.54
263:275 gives 1.49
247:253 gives 1.55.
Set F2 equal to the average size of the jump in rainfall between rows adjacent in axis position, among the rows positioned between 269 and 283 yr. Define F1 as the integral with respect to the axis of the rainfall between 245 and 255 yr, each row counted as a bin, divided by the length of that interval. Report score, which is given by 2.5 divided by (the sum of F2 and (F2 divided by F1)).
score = 0.8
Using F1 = 36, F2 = 3.1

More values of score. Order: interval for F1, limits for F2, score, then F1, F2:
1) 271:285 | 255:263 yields 1.1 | 43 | 2.3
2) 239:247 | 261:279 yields 1.0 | 38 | 2.4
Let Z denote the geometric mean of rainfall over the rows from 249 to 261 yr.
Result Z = 37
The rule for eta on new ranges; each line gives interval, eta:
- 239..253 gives 37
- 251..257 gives 38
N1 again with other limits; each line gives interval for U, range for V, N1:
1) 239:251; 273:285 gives 82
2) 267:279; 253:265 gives 71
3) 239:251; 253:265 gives 72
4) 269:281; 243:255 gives 75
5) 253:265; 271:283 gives 77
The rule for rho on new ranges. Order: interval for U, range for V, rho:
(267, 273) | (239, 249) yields -1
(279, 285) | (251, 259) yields -3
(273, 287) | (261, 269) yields -14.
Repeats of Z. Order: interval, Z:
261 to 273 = 30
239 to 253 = 37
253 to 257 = 38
